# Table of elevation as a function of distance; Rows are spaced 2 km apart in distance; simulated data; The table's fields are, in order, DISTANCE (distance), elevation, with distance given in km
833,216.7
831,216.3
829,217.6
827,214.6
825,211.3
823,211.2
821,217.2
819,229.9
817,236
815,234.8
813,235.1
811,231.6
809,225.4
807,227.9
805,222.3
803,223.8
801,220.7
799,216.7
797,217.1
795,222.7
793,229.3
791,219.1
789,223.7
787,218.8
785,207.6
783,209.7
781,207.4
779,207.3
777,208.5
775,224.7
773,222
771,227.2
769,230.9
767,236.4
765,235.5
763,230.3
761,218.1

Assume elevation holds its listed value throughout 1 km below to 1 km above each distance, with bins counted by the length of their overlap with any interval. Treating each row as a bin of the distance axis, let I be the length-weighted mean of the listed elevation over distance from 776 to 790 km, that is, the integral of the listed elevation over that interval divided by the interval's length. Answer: 212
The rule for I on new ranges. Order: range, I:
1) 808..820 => 232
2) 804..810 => 225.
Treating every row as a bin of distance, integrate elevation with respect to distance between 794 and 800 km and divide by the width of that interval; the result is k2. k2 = 219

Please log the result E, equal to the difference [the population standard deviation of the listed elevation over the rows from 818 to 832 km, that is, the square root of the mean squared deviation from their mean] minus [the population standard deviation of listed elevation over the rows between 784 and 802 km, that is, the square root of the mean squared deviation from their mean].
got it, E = 0.3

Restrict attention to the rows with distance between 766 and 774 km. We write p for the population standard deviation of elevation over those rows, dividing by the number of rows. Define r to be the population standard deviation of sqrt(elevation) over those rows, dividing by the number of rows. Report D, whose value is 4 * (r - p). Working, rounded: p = 5.3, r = 0.17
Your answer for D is -20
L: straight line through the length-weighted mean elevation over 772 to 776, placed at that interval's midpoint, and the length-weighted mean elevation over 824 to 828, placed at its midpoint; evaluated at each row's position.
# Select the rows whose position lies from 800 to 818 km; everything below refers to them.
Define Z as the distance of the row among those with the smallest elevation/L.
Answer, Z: 801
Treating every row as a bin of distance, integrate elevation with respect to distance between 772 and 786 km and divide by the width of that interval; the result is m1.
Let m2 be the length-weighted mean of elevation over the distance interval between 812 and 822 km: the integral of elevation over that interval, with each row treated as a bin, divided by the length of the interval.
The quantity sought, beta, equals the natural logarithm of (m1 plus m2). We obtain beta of 6.09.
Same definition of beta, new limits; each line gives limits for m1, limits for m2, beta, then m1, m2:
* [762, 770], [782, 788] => 6.10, 233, 212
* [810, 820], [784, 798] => 6.12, 233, 220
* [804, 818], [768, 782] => 6.11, 230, 218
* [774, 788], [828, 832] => 6.06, 212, 217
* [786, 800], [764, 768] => 6.12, 221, 236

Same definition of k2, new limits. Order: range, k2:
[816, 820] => 233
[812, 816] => 235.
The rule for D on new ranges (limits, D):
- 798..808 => -14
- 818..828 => -27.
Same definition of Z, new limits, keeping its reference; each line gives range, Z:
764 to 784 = 779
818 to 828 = 823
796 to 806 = 799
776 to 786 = 779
